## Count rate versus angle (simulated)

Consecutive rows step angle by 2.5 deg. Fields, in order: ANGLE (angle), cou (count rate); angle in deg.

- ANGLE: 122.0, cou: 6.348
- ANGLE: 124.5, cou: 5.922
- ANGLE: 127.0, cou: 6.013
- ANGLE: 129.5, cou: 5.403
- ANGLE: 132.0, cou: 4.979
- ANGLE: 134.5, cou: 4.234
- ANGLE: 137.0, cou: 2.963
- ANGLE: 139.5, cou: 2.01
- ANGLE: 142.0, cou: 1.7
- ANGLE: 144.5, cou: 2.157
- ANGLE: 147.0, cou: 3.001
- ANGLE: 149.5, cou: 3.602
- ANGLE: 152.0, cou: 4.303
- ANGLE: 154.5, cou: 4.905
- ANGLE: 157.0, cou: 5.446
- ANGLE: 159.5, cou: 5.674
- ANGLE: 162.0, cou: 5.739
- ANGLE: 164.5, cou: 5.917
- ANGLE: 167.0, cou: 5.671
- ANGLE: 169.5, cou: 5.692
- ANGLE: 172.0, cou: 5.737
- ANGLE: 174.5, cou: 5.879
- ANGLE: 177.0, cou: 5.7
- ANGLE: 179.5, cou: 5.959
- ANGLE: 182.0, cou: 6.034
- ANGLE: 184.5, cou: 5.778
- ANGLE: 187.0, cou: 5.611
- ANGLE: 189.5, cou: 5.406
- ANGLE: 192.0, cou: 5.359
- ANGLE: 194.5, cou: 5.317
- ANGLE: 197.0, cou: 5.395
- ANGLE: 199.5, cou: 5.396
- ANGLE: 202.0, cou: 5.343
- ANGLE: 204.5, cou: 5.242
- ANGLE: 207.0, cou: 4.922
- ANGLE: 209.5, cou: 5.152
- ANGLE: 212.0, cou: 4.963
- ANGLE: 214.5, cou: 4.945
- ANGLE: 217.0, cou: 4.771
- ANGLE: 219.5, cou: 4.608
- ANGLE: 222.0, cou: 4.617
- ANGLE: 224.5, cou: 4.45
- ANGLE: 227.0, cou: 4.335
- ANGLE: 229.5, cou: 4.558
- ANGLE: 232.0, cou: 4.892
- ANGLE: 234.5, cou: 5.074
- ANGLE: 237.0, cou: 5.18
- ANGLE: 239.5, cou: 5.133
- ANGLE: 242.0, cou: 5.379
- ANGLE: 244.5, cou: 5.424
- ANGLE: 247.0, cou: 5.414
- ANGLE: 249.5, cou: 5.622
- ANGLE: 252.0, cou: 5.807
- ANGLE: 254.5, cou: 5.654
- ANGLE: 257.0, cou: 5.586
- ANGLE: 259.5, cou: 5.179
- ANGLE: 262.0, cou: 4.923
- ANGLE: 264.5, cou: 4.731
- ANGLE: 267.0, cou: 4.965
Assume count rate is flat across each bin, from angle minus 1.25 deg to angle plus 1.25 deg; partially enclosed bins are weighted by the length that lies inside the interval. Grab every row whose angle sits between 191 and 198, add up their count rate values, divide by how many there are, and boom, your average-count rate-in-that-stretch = 5.4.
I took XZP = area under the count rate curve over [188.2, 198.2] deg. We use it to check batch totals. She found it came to 54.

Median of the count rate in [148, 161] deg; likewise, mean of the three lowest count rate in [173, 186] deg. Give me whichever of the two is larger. 5.79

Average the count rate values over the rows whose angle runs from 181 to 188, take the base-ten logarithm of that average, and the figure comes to 0.76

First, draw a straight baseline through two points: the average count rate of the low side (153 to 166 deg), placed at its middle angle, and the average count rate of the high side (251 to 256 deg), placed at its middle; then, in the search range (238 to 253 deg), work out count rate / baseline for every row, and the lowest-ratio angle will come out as 239.5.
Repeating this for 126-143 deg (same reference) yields 142.0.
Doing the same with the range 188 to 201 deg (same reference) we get 194.5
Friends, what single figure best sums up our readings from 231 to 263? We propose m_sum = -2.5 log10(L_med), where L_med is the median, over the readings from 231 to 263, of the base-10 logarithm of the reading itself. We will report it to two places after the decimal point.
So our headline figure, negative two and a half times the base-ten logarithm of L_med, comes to 0.34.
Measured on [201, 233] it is 0.40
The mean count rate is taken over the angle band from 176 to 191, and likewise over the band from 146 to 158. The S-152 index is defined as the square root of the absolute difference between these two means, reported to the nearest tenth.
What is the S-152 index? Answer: 1.2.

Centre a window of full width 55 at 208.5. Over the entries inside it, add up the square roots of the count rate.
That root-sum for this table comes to 50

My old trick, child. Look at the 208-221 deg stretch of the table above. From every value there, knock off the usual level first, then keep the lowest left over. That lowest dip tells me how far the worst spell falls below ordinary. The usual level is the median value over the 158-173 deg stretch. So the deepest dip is -1.1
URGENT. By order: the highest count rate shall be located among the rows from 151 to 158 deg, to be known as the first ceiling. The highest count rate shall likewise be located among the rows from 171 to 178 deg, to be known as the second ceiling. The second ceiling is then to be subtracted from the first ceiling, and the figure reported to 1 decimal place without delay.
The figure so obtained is -0.4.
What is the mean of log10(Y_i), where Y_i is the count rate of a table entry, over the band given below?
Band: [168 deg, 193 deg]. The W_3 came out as 0.757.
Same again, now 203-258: 0.704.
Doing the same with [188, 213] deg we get 0.720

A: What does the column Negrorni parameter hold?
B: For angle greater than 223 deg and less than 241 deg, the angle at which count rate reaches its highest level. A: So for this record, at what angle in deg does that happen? 237.0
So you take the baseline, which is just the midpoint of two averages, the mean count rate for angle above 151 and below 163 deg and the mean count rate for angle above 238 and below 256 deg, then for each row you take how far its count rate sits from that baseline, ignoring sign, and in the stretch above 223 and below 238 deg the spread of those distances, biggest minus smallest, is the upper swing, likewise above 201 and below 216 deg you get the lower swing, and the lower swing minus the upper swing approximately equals -0.42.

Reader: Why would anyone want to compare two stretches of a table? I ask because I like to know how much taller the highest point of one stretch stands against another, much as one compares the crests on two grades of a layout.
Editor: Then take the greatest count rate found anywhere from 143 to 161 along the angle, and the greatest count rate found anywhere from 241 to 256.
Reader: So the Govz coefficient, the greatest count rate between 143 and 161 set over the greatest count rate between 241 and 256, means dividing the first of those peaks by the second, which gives 0.98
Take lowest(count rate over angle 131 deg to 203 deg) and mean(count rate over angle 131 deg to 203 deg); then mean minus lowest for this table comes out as 3.16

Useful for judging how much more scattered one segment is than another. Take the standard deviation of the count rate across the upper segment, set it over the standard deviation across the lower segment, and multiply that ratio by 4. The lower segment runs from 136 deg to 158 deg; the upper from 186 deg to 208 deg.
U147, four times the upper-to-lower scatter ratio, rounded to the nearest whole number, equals 1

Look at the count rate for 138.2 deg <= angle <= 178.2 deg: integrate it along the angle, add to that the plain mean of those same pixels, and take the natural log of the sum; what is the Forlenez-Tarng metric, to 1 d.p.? 5.2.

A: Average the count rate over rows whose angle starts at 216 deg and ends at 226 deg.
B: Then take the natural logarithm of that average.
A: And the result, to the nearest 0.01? 1.53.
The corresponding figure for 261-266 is 1.57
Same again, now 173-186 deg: 1.77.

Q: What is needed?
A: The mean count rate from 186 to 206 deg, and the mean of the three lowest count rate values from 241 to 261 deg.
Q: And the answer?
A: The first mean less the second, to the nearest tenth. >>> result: 0.1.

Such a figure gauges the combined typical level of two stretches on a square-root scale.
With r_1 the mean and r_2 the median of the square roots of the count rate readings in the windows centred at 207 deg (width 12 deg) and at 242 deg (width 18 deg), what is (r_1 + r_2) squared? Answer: 21.0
